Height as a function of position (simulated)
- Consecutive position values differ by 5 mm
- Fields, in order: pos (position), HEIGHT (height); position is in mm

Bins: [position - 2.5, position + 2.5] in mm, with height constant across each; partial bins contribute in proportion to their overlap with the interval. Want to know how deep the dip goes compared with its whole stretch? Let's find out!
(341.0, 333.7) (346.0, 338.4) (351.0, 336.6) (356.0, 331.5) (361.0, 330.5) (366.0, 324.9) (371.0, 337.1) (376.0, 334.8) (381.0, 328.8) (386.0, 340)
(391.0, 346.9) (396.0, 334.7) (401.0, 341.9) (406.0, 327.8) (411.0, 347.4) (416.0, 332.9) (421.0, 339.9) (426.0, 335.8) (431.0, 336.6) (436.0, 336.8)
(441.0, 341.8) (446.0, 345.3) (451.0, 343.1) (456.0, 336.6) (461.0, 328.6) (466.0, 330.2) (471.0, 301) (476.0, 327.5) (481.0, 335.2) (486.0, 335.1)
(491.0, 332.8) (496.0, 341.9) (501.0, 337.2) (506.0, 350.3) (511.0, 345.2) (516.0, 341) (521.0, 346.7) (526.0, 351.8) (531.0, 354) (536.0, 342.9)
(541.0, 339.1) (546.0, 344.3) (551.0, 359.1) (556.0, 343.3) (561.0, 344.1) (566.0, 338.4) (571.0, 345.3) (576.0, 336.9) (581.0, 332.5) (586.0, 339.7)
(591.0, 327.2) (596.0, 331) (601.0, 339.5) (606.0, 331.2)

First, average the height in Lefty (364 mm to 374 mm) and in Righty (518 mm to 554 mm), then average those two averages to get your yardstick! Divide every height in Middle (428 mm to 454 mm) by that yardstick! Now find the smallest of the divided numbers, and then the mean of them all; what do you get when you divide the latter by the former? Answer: 1.01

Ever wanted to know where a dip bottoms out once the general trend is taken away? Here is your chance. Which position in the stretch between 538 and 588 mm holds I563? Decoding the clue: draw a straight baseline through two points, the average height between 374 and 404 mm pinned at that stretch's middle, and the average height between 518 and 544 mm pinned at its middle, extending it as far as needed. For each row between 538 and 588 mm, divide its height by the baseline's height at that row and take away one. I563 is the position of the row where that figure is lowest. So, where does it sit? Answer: 581.0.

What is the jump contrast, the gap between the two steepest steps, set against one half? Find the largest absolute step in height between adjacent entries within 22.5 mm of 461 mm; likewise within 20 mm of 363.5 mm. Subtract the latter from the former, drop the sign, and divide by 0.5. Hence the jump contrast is 34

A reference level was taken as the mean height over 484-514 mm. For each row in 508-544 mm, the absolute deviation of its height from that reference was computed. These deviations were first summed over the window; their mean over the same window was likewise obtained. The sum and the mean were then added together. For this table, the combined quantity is 46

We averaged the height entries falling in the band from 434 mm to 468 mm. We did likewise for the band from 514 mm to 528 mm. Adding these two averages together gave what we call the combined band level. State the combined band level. 684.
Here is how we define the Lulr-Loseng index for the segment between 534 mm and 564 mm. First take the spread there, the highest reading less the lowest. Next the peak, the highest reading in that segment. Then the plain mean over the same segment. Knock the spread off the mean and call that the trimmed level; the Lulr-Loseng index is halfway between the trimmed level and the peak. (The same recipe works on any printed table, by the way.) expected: 342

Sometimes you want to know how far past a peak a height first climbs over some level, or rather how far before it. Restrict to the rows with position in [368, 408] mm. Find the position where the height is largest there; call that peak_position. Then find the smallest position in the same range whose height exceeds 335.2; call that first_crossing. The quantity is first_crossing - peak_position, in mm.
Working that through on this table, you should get -20 mm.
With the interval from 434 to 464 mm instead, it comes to -10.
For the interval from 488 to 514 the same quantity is -10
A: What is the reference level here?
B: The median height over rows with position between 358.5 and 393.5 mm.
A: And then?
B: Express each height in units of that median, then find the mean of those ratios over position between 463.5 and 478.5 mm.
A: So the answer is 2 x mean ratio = 1.909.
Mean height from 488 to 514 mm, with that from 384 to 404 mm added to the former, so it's 682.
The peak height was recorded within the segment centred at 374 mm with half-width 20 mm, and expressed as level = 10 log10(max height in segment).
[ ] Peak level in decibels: 25.4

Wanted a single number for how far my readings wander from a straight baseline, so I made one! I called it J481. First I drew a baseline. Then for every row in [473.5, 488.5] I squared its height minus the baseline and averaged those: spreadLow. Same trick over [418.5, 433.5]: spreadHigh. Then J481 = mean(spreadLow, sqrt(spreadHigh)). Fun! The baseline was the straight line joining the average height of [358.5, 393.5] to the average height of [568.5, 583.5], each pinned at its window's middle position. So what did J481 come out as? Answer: 15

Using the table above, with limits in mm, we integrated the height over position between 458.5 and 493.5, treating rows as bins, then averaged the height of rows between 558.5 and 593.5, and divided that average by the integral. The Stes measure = 0.0295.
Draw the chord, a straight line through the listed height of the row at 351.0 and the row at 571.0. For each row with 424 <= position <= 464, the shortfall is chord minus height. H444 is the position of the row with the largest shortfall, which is 461.0 mm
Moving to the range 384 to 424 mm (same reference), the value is 406.0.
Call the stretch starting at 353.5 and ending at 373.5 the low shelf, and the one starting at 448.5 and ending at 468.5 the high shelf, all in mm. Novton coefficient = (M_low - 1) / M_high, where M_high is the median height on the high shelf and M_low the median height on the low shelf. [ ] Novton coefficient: 0.990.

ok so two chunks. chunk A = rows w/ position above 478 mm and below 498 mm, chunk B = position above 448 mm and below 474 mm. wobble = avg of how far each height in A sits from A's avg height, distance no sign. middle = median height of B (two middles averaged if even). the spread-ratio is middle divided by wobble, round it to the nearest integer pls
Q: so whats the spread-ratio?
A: 117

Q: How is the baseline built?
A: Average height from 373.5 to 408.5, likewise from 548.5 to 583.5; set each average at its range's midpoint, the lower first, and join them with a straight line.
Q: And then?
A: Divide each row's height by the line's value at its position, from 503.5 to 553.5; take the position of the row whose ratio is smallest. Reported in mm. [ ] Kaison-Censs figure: 541.0 mm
